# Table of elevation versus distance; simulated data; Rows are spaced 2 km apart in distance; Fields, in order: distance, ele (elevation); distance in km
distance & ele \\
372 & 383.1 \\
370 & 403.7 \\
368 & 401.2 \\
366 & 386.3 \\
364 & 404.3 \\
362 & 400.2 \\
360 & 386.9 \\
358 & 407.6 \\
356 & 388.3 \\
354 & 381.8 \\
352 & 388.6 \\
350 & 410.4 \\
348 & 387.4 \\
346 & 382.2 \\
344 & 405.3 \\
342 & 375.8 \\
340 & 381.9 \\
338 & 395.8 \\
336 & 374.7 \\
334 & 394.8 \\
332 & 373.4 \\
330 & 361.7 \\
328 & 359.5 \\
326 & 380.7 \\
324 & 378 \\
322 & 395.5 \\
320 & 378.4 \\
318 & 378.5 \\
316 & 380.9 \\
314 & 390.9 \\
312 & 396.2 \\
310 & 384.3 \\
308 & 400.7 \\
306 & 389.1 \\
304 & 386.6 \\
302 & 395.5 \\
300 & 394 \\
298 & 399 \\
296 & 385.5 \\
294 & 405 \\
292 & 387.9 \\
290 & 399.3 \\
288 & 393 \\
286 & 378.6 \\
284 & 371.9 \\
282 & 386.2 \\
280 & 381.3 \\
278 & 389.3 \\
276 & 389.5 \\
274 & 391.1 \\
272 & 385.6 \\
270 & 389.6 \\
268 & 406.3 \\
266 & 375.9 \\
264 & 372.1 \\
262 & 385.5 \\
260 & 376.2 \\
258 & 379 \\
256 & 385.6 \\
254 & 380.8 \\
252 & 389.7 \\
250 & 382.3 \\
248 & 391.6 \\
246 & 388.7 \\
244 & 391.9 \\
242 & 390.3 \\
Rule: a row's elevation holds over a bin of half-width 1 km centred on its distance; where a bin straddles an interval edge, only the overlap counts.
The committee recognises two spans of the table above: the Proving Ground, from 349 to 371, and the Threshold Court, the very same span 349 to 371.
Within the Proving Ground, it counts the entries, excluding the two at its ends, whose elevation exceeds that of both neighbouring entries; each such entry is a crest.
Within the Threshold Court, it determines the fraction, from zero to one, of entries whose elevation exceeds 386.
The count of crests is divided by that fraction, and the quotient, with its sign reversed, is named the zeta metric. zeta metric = -2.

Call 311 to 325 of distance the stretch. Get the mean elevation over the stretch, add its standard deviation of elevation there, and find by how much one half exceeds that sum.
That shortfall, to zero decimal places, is -393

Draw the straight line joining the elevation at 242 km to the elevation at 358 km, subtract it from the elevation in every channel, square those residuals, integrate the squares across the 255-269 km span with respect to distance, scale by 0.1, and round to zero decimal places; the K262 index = 301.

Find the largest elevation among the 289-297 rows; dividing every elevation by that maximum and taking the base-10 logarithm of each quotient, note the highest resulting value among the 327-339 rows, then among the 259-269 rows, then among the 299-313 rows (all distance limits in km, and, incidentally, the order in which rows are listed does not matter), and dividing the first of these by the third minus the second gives 1.7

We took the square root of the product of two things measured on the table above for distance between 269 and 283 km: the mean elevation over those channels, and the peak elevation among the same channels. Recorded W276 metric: 389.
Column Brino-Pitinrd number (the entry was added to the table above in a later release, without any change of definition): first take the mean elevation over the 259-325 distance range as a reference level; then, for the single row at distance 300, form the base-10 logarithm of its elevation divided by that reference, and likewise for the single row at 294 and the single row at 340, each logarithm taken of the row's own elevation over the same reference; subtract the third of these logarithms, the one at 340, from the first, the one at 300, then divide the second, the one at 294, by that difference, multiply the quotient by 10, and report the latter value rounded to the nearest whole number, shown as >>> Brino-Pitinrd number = 14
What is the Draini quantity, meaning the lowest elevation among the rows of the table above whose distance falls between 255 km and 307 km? 371.9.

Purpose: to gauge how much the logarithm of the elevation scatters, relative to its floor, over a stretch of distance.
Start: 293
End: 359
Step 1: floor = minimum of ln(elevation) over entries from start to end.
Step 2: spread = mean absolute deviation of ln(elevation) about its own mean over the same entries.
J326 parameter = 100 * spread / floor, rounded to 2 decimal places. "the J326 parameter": 0.42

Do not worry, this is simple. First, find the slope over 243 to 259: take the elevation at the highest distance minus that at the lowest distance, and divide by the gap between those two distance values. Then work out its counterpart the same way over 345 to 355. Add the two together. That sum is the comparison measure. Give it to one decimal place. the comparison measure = -1.0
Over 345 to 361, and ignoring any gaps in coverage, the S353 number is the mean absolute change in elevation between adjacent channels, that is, 14.8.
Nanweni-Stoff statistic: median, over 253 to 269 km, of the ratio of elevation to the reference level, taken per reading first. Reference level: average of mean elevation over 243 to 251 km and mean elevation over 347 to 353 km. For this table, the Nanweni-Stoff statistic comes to 0.97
